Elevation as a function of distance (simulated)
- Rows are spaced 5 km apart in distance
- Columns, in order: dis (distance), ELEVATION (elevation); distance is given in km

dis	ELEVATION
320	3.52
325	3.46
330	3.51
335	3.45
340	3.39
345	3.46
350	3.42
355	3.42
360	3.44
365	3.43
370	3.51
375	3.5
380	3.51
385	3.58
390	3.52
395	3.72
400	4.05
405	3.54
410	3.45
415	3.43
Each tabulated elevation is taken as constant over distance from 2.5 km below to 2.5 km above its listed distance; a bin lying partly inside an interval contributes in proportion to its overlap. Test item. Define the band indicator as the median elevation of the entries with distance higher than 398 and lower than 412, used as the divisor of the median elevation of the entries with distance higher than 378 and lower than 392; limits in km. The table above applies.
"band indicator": 0.994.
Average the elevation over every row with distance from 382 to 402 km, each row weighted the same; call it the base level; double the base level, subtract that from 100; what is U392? 92.6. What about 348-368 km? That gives 93.1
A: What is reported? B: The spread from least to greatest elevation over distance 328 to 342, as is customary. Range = 0.120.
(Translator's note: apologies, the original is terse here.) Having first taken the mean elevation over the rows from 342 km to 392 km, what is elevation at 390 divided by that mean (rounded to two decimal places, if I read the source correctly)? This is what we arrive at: 1.01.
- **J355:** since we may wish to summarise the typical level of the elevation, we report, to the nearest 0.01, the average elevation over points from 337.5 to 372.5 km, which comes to 3.44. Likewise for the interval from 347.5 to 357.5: 3.42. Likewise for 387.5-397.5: 3.62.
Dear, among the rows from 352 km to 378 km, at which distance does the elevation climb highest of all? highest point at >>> 370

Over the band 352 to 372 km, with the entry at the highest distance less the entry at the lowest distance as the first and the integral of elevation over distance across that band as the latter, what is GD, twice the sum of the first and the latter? 138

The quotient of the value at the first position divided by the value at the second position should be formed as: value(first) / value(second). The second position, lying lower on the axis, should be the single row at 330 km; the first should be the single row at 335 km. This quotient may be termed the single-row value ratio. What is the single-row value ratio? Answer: 0.98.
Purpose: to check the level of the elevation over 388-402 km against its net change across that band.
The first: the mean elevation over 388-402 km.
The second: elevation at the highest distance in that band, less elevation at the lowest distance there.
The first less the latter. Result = 3.23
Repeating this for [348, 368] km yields 3.42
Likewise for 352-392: 3.39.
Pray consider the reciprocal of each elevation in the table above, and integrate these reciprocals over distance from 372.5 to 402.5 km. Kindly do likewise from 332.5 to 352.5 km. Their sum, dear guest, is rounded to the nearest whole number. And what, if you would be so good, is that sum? 14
